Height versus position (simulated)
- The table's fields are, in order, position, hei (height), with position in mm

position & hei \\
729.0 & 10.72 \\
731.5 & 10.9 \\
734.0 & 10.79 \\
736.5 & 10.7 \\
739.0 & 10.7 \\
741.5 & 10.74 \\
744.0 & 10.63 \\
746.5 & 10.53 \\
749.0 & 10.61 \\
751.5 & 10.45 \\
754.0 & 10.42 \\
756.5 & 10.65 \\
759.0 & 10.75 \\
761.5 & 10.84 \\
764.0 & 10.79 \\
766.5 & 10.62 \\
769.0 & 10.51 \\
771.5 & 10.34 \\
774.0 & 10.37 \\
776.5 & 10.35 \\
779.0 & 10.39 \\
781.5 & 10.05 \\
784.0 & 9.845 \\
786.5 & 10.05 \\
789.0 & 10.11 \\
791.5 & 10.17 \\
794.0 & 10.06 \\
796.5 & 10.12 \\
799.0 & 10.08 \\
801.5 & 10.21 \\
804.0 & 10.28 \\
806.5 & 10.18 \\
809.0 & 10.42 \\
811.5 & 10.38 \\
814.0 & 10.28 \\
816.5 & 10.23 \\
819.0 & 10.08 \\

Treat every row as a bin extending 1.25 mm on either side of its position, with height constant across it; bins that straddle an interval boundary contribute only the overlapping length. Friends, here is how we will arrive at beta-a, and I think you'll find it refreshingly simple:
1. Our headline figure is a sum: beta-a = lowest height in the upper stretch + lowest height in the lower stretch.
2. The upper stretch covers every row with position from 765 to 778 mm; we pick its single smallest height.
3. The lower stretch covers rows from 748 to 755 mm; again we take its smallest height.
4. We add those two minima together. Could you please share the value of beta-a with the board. 20.8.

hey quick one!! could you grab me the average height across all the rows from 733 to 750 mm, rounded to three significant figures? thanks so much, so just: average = 10.7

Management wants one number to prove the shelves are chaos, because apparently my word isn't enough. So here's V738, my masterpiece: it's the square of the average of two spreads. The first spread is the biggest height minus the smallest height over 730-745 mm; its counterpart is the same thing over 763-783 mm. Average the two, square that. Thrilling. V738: 0.26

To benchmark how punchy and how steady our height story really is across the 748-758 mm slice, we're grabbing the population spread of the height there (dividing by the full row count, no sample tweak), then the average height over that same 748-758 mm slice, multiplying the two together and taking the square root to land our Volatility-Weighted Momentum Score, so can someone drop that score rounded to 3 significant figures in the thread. 1.02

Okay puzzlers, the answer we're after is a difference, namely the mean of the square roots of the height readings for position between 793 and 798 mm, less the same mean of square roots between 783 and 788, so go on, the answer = 0.02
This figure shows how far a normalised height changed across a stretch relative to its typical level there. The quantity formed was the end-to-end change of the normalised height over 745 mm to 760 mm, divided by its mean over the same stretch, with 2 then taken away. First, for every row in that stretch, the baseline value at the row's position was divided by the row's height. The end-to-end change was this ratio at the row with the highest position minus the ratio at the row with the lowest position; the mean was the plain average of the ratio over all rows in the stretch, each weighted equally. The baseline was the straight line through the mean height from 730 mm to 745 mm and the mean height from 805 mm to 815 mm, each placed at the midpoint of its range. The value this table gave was -2.03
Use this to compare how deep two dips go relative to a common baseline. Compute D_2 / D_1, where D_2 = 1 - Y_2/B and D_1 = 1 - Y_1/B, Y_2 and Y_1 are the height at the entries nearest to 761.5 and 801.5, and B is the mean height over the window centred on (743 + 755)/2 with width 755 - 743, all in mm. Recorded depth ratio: -1.0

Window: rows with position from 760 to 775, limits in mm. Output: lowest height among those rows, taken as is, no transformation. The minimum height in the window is 10.34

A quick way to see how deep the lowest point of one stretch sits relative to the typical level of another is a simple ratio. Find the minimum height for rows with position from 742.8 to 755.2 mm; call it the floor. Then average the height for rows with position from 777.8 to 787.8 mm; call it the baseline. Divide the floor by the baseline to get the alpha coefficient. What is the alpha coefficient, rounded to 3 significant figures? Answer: 1.03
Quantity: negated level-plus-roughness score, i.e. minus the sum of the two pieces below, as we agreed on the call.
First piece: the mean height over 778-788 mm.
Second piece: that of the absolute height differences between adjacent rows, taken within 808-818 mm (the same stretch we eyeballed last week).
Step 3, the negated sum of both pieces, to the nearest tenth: -10.1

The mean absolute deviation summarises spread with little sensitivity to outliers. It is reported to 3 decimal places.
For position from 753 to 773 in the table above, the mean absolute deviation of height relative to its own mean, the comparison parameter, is 0.144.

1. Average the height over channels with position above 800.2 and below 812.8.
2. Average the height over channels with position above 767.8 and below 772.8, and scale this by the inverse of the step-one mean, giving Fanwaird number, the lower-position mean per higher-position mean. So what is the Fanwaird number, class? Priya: 1.013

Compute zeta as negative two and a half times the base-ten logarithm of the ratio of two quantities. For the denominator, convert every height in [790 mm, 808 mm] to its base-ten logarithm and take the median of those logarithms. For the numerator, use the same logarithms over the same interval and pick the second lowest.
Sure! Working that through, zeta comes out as 0.0042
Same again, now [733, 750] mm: 0.0039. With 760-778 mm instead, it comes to 0.0071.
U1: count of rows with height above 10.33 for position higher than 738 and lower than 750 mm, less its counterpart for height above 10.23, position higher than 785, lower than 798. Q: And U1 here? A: 5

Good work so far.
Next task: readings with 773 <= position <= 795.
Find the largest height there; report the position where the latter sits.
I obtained 779.0 mm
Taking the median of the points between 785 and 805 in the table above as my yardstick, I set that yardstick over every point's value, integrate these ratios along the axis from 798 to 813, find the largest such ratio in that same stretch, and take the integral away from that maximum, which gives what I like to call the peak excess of -13.8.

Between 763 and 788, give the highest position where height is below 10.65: 786.5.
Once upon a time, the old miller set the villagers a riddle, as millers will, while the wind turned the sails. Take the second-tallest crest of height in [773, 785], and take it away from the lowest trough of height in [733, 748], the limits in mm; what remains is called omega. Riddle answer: 0.2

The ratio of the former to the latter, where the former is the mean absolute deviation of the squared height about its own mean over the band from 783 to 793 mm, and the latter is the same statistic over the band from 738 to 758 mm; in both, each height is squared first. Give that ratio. 1.0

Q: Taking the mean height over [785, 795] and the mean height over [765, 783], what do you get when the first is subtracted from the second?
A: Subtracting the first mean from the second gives 0.28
